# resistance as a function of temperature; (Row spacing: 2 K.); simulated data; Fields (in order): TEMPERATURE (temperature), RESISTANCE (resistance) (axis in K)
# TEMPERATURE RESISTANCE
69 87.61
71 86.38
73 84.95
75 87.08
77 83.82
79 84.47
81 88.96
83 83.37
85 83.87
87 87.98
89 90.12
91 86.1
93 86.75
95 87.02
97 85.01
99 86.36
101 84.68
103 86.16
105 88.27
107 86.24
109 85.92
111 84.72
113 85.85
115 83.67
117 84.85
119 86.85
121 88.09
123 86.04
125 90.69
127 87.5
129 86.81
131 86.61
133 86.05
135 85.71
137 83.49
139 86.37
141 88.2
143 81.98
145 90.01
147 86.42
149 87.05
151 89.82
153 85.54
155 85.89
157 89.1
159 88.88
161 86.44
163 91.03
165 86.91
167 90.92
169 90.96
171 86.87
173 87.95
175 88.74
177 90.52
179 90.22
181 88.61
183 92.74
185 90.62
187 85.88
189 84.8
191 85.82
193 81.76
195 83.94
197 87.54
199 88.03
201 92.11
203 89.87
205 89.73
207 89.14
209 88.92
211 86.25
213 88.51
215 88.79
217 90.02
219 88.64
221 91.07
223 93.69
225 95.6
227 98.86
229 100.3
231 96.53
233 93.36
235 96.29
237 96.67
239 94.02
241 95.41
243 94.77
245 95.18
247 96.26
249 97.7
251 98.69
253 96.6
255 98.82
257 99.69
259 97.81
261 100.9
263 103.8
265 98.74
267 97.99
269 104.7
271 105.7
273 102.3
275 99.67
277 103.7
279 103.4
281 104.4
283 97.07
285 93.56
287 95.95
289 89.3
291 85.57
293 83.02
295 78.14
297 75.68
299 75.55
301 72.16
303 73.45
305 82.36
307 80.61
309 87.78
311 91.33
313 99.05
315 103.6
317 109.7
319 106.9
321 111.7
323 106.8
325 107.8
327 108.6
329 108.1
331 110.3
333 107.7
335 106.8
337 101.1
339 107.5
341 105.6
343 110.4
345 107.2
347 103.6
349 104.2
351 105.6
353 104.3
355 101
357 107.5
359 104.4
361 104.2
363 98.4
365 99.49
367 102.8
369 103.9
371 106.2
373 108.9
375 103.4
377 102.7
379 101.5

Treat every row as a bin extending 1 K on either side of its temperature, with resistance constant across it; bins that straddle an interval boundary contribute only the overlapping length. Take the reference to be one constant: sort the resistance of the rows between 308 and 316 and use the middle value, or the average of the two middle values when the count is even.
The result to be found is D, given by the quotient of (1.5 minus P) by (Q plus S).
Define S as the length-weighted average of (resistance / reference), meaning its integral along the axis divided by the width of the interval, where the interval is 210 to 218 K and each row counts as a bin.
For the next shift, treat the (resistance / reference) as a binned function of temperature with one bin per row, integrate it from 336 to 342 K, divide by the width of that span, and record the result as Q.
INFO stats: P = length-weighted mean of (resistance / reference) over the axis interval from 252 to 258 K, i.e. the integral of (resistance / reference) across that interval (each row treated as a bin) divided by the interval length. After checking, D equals 0.230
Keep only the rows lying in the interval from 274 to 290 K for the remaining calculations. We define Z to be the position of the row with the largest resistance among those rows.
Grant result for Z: 281 K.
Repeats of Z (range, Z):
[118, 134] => 125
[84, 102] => 89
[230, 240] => 237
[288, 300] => 289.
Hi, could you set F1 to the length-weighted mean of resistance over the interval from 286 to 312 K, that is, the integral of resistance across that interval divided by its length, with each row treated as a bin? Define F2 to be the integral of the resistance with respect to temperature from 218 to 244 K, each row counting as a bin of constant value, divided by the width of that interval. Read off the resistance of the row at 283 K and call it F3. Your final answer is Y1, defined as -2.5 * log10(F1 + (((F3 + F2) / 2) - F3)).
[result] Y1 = -4.78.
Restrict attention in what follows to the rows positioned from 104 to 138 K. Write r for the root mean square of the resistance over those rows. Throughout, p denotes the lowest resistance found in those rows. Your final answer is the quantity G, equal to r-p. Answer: 3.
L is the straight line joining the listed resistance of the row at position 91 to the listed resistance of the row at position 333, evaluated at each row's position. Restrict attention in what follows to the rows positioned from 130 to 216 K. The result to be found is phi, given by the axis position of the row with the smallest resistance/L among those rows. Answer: 193 K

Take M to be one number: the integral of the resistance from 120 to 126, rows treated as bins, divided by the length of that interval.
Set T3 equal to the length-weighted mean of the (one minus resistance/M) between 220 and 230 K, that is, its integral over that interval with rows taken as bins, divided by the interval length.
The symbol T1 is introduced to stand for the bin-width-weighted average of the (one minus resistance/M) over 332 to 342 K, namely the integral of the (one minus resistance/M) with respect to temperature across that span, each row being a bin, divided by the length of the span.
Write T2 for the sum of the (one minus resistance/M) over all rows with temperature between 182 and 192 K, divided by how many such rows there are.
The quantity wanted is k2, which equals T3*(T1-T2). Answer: 0.0174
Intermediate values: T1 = -0.20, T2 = 0.00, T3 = -0.09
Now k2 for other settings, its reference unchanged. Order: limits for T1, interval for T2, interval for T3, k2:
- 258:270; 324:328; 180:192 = 0.0002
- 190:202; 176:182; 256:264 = -0.0051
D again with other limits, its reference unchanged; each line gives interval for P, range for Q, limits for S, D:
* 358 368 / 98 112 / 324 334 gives 0.210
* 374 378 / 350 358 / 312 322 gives 0.189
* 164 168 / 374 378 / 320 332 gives 0.254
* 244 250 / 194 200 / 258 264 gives 0.248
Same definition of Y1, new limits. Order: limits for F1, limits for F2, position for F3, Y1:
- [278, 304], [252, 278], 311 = -4.90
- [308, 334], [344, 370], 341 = -5.04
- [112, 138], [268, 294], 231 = -4.85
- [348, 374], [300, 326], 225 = -5.04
